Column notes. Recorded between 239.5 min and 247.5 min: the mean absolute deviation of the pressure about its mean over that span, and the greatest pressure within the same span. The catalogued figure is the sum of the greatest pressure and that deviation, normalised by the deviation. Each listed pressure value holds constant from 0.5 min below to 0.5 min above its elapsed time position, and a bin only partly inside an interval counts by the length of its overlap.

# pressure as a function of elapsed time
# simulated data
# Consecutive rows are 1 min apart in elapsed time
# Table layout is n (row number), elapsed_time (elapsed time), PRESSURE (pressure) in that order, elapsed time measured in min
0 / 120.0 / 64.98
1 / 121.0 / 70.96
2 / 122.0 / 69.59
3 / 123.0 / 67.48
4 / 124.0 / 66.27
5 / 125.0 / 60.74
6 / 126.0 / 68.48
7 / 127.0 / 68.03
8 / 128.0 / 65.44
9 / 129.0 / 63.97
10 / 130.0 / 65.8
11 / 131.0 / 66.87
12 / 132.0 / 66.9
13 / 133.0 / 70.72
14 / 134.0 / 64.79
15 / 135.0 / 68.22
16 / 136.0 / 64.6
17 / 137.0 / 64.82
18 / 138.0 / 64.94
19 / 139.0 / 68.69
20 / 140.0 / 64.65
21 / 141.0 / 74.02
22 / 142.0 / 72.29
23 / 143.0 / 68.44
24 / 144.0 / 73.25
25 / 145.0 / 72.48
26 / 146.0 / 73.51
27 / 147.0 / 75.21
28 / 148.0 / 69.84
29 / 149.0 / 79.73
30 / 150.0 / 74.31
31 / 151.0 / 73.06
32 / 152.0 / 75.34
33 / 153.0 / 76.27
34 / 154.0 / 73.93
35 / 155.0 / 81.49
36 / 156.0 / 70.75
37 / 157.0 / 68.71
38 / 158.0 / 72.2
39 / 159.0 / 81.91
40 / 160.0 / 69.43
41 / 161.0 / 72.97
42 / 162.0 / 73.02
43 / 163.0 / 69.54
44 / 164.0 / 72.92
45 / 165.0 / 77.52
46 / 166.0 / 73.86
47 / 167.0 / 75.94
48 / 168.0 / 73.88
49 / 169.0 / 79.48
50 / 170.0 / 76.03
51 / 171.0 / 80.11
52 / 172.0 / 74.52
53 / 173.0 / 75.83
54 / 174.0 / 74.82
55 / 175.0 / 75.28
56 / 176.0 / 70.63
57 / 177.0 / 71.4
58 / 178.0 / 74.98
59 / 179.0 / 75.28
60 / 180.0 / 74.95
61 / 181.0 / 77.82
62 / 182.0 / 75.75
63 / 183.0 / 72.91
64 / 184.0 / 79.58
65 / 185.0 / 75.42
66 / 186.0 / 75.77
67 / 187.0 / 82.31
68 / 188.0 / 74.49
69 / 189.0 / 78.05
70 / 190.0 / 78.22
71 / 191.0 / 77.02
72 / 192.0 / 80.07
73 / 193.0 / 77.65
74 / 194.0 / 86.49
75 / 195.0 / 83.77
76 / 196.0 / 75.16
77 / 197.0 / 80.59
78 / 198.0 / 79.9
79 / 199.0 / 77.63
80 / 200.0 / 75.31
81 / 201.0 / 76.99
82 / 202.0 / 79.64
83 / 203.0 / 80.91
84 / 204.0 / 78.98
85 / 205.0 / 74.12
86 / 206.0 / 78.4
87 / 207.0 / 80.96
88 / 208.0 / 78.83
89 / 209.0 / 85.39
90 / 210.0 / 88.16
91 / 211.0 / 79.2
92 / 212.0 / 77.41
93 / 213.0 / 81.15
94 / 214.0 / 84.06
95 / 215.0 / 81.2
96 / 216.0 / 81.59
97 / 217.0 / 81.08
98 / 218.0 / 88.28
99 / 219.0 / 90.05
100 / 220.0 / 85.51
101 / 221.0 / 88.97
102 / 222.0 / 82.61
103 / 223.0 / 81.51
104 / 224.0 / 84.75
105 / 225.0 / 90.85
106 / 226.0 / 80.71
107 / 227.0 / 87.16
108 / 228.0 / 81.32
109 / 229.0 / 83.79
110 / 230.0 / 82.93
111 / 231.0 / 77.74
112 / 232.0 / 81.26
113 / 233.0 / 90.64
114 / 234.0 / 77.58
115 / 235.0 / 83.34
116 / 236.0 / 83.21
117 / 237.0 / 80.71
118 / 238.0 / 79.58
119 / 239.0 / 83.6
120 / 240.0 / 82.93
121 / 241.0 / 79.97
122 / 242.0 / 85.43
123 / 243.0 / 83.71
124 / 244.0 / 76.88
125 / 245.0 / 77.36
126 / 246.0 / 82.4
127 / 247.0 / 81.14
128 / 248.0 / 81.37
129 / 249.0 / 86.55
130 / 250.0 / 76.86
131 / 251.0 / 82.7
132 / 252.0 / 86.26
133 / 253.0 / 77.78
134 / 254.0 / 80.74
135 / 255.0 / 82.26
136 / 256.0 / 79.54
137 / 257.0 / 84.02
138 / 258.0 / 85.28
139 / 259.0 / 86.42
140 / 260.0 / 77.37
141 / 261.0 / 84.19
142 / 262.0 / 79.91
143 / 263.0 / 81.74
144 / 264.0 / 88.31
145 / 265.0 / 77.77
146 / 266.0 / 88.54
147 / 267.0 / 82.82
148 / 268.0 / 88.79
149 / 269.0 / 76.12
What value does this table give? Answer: 37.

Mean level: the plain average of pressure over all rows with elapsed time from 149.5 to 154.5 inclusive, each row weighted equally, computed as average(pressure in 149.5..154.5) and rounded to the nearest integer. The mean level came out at 75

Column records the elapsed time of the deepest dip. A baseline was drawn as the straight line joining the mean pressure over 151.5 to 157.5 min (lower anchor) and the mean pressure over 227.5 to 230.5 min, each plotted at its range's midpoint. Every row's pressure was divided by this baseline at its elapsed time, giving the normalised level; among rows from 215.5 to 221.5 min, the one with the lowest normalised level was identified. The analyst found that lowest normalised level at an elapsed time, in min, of 217.0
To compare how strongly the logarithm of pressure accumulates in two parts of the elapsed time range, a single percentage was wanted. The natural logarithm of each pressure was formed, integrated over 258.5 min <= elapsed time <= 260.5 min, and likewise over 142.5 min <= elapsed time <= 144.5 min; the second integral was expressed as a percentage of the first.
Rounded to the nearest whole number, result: 97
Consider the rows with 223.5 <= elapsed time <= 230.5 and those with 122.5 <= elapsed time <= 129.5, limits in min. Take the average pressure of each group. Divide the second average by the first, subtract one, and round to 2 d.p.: -0.22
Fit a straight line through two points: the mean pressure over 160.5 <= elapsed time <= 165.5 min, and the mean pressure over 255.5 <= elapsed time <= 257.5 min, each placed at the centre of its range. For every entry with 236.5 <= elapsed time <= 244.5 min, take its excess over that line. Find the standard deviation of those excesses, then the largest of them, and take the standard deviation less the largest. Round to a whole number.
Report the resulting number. -2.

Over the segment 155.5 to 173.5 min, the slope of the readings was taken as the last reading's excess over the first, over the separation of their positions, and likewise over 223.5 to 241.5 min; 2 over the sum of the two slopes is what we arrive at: 113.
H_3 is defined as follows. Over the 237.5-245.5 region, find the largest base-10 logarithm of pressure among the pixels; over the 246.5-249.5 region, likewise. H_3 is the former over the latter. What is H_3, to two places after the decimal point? 1.00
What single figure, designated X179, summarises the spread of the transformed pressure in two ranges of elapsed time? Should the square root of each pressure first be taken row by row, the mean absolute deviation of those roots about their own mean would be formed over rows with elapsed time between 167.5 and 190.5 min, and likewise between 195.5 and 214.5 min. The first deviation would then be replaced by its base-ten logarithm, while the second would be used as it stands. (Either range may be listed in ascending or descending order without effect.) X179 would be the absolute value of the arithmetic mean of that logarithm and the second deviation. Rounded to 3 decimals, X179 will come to 0.393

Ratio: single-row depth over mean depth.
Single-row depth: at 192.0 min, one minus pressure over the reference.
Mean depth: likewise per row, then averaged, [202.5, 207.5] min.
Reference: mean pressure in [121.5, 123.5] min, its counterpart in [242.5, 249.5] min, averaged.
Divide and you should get 1.4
